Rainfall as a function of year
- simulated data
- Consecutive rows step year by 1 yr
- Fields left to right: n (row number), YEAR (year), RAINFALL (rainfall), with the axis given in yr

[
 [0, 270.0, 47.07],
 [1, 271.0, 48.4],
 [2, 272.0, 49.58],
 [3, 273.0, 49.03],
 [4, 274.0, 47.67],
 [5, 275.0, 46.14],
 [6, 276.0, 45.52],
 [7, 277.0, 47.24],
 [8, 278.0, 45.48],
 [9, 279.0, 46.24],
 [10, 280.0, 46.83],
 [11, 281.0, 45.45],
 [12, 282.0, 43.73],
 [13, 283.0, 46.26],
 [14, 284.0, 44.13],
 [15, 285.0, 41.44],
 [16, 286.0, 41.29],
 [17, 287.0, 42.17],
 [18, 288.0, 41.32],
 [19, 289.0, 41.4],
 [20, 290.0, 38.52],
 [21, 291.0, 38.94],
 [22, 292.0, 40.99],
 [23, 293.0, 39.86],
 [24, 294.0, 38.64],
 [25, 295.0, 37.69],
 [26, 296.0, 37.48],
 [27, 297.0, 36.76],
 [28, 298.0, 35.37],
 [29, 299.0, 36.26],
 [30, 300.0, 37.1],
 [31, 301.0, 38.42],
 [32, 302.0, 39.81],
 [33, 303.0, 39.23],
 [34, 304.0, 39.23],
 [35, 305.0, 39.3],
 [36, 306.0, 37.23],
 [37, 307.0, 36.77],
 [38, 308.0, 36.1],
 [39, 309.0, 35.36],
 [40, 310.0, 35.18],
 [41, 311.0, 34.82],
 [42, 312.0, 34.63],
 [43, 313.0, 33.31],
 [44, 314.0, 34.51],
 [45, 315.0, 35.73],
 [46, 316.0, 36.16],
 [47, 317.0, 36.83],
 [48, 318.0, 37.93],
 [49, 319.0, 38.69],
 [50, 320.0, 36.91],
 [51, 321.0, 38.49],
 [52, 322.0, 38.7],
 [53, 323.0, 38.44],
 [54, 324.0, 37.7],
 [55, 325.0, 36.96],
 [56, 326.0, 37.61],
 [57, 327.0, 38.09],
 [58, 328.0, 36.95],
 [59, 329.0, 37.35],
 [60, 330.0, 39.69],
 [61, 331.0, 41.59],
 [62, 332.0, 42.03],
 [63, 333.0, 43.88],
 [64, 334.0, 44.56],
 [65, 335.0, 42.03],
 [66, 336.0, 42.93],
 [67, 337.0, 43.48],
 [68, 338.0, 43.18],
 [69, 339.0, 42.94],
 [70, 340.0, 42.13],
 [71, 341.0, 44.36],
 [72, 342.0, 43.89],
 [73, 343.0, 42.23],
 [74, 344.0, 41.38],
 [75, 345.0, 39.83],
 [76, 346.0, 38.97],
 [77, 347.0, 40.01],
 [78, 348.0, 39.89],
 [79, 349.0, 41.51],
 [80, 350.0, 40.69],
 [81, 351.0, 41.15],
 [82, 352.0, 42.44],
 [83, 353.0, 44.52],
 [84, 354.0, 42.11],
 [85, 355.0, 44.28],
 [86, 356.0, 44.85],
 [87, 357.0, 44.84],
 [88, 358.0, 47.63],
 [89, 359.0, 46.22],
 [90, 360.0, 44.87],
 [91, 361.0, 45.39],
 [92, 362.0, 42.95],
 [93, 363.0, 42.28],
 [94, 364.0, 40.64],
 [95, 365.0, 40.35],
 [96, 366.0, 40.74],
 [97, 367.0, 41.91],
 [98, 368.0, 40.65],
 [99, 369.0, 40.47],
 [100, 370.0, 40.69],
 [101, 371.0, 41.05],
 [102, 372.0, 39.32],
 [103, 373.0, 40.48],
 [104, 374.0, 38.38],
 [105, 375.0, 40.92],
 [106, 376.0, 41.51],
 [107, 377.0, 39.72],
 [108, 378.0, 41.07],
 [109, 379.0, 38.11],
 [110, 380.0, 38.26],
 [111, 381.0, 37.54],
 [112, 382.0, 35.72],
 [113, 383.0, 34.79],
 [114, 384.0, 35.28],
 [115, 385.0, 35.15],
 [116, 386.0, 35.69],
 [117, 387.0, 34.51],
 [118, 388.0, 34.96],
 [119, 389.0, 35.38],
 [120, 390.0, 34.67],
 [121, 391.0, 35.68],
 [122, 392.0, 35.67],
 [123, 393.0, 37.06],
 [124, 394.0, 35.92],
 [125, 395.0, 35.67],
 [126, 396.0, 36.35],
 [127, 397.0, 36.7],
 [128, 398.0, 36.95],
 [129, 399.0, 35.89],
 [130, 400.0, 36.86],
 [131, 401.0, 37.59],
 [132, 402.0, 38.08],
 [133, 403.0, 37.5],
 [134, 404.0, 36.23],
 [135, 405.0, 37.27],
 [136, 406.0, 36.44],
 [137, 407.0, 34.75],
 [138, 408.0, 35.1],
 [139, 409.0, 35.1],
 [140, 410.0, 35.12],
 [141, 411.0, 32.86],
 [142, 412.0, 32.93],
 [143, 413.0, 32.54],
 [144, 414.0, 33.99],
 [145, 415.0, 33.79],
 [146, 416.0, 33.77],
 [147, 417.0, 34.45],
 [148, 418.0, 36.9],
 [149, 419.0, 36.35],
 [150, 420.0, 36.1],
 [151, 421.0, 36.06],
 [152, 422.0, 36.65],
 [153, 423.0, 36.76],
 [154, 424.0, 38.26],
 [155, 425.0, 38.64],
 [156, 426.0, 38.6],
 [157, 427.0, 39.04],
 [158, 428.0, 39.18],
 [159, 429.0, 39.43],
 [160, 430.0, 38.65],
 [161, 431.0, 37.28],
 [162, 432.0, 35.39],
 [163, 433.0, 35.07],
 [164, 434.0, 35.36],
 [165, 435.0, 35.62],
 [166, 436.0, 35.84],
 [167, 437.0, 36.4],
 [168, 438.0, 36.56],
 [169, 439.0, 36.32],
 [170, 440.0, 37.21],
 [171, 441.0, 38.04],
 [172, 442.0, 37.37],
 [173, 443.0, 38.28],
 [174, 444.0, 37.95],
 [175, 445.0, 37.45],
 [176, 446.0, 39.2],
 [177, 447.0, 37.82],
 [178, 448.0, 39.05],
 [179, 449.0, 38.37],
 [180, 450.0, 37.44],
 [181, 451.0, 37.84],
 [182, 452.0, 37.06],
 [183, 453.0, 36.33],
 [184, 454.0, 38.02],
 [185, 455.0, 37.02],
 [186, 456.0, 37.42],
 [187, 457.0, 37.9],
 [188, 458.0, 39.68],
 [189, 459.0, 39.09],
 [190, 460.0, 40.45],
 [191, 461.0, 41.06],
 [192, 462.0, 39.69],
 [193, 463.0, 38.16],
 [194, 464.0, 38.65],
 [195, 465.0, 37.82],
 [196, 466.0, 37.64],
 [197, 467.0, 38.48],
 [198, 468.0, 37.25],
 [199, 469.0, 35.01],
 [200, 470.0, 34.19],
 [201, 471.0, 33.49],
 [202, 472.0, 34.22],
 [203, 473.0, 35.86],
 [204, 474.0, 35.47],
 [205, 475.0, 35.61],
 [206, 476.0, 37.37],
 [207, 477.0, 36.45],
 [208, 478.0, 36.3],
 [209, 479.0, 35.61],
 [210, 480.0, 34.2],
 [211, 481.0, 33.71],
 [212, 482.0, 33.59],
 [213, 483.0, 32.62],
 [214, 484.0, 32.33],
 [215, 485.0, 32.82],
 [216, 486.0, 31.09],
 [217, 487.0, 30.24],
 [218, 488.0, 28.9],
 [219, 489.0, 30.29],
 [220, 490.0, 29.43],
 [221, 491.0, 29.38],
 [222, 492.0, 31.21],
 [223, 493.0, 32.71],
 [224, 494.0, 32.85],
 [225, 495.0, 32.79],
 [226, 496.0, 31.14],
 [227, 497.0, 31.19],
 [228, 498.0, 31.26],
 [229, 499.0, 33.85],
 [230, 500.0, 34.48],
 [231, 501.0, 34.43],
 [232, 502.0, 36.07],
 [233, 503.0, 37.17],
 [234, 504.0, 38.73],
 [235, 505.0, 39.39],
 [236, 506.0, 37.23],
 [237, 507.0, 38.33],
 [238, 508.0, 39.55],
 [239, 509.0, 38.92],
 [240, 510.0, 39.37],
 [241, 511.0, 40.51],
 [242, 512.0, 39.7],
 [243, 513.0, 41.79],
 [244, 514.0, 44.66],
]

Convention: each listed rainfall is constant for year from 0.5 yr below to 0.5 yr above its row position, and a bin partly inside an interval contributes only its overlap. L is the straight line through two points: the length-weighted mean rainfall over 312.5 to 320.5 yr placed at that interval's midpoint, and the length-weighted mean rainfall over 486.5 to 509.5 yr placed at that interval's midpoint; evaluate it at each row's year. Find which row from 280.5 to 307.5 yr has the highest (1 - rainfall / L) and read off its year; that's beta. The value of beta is 298.0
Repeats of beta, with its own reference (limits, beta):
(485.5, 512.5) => 488.0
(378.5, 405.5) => 387.0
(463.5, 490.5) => 488.0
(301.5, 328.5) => 313.0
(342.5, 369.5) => 346.0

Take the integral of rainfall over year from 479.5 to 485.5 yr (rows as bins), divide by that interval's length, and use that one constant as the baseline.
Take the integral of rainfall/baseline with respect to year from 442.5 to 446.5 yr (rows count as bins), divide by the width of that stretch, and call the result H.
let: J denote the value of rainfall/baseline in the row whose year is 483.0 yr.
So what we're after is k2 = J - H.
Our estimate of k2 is -0.17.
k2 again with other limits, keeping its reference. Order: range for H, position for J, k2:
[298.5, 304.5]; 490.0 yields -0.27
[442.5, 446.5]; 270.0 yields 0.27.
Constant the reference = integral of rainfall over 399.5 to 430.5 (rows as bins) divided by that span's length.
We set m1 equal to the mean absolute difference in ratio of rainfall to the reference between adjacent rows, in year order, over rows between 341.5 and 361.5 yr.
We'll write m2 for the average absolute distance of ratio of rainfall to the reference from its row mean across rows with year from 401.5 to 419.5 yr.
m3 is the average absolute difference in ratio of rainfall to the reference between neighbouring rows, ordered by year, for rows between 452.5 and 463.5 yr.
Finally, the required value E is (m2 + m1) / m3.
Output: 2.4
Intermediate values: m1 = 0.0342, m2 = 0.038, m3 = 0.030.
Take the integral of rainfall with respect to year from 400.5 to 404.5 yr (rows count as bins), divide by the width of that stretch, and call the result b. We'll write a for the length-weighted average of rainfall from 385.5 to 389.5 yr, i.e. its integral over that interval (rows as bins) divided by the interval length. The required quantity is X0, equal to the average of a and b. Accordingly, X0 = 36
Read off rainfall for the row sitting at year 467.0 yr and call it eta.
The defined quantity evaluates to 38.48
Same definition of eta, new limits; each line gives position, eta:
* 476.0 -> 37.37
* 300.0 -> 37.1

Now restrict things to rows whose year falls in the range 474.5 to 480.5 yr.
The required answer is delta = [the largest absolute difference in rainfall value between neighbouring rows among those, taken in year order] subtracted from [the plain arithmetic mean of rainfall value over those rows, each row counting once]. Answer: 34.2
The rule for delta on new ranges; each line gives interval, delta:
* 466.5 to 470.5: 34.0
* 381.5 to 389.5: 34.0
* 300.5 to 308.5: 36.2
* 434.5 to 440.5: 35.4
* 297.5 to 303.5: 36.3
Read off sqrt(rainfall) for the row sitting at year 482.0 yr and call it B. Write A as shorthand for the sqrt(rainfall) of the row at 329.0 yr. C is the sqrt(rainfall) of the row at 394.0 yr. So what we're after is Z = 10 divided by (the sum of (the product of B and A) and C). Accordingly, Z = 0.241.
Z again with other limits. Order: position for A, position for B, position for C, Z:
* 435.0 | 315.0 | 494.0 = 0.242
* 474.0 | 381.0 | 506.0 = 0.235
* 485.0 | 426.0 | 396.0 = 0.240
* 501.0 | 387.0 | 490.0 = 0.251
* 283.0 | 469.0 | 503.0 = 0.216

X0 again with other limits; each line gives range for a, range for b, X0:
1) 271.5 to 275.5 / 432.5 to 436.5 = 42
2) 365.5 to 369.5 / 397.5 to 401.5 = 39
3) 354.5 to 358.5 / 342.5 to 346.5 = 43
